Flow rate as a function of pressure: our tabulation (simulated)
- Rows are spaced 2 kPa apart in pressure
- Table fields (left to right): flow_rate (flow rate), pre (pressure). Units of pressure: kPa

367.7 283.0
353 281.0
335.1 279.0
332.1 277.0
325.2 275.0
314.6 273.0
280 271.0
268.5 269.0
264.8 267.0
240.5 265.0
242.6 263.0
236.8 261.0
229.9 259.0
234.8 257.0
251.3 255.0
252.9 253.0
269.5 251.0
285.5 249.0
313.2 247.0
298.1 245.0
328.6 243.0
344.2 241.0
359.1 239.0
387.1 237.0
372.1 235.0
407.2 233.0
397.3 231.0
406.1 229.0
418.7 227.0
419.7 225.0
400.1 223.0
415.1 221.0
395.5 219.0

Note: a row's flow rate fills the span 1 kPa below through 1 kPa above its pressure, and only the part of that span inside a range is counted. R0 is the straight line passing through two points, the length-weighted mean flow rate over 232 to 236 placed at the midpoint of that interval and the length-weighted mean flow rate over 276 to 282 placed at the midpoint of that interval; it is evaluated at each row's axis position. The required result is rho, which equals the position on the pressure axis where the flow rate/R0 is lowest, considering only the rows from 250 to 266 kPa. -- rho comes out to 259.0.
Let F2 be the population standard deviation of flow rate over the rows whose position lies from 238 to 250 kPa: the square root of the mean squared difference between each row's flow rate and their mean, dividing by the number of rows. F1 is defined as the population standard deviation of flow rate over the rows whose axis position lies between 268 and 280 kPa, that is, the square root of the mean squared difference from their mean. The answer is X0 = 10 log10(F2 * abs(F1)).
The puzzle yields 28.2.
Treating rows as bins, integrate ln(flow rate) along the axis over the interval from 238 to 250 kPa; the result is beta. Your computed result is 69.2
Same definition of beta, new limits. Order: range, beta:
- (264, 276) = 67.7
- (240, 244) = 23.3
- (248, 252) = 22.5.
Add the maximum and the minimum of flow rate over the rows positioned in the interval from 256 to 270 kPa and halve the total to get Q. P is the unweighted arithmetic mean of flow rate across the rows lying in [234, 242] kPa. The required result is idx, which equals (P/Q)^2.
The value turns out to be 2.2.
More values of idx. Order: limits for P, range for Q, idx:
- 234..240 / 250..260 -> 2.2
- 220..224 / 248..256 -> 2.3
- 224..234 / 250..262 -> 2.7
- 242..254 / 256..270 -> 1.4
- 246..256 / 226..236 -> 0.5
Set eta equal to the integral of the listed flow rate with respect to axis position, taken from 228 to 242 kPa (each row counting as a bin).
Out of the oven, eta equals 5346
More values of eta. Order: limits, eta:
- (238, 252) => 4396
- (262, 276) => 3872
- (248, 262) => 3521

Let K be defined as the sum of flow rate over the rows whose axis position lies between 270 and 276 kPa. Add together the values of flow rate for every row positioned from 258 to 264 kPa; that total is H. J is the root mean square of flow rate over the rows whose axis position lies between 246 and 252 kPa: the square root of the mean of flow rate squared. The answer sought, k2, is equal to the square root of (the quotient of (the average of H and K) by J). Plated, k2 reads 1.68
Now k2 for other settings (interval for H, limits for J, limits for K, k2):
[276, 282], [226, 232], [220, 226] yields 1.66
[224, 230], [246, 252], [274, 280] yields 1.96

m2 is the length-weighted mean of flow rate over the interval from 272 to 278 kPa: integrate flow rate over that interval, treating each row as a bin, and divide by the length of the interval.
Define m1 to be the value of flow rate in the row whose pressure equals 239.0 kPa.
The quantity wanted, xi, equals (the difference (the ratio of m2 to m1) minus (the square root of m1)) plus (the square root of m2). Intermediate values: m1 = 359.1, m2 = 324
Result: 0.0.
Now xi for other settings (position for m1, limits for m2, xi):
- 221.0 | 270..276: -2.1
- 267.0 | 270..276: 2.4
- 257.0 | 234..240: 5.6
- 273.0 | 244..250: 0.5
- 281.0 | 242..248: -0.2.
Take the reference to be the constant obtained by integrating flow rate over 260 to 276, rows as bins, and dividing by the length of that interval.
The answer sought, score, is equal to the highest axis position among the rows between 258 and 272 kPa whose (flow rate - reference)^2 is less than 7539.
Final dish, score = 271.0 kPa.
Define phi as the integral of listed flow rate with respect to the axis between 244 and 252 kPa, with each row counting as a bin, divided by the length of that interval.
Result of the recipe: 292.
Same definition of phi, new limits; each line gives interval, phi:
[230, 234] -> 402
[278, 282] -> 344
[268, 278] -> 304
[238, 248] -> 329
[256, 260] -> 232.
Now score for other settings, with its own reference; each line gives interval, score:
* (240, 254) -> 253.0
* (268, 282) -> 281.0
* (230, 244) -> 243.0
